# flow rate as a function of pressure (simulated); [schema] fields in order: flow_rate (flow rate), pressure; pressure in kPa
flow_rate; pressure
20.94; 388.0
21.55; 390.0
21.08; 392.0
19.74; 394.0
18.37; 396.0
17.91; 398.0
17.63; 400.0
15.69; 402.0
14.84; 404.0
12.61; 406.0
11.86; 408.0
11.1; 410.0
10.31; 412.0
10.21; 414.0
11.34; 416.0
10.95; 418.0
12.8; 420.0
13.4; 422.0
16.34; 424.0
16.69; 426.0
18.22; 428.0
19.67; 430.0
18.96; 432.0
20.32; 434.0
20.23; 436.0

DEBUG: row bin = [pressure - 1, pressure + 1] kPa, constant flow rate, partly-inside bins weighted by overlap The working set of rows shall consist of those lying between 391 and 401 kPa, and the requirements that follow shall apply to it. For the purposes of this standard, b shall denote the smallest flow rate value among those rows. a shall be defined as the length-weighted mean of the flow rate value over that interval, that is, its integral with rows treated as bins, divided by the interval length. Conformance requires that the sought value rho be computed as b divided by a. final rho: 0.93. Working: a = 18.9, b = 17.63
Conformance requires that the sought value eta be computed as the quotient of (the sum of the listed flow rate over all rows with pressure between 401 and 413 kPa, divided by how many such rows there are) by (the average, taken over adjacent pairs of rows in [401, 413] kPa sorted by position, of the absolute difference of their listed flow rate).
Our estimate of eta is 12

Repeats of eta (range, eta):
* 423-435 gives 17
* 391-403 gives 17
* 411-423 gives 14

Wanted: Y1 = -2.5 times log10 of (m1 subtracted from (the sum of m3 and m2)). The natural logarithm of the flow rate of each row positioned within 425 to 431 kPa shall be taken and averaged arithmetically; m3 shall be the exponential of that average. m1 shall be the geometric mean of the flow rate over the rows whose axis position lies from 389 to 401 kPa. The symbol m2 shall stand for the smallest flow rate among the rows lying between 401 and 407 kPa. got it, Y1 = -2.6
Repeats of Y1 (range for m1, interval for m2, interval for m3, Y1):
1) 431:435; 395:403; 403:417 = -2.2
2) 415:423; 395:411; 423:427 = -3.0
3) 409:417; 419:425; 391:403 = -3.3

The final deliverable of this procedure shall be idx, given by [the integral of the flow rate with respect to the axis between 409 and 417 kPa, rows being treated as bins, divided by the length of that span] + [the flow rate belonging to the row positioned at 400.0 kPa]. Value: 28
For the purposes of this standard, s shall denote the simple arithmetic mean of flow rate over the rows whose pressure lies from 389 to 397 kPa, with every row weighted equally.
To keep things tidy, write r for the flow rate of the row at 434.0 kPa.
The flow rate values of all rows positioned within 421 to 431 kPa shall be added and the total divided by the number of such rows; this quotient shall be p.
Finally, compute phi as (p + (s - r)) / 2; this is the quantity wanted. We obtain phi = 8.4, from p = 16.9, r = 20.32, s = 20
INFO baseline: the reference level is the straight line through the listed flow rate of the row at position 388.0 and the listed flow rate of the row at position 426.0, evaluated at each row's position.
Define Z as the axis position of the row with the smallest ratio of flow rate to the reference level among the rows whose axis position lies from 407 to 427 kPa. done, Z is 412.0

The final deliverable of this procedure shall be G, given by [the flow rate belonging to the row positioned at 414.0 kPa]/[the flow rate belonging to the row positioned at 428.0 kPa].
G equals 0.56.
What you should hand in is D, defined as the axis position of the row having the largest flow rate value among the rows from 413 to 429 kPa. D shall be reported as 428.0 kPa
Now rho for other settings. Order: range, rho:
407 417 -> 0.93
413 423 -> 0.87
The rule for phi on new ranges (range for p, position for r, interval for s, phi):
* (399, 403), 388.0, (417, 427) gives 4.9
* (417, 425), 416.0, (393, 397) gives 10.5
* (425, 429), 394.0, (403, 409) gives 5.4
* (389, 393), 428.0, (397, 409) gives 9.1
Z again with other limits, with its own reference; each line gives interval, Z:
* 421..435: 422.0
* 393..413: 412.0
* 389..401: 400.0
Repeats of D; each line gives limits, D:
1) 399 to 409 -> 400.0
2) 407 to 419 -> 408.0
